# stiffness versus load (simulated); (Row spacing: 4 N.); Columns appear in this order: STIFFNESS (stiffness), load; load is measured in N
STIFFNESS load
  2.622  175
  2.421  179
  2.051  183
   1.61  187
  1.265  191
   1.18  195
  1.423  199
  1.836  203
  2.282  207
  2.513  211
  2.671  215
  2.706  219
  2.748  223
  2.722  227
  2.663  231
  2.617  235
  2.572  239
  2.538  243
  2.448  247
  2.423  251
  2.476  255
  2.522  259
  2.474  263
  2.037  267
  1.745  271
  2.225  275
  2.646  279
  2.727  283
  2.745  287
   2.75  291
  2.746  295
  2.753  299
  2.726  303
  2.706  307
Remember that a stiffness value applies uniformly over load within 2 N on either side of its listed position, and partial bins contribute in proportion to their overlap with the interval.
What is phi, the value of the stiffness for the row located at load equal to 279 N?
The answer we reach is 2.646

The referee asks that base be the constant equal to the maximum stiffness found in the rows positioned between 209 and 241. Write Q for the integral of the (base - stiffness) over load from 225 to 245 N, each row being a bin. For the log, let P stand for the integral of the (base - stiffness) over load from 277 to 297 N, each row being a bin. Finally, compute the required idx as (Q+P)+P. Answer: 4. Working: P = 0.5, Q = 3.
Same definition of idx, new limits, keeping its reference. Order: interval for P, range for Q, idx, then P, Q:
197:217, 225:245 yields 27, 12.1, 3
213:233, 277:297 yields 2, 0.9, 1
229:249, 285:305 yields 7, 3.6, 0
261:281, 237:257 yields 26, 10.5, 5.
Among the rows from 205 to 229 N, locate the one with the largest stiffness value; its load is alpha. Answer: 223 N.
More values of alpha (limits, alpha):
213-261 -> 223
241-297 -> 291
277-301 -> 299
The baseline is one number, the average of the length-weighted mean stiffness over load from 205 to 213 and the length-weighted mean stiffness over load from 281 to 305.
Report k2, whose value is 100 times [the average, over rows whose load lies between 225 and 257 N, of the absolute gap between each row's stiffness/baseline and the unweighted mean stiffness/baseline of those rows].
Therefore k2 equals 3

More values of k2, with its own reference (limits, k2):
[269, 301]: 11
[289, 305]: 0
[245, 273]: 9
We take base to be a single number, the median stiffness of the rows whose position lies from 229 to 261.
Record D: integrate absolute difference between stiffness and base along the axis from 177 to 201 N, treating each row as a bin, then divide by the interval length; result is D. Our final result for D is 0.87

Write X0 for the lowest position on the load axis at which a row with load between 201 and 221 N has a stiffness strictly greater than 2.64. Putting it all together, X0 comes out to 215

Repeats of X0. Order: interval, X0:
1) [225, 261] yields 227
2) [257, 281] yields 279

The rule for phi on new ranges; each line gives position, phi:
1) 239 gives 2.572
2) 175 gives 2.622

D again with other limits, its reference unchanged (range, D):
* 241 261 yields 0.05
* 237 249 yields 0.04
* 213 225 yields 0.18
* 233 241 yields 0.06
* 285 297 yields 0.22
